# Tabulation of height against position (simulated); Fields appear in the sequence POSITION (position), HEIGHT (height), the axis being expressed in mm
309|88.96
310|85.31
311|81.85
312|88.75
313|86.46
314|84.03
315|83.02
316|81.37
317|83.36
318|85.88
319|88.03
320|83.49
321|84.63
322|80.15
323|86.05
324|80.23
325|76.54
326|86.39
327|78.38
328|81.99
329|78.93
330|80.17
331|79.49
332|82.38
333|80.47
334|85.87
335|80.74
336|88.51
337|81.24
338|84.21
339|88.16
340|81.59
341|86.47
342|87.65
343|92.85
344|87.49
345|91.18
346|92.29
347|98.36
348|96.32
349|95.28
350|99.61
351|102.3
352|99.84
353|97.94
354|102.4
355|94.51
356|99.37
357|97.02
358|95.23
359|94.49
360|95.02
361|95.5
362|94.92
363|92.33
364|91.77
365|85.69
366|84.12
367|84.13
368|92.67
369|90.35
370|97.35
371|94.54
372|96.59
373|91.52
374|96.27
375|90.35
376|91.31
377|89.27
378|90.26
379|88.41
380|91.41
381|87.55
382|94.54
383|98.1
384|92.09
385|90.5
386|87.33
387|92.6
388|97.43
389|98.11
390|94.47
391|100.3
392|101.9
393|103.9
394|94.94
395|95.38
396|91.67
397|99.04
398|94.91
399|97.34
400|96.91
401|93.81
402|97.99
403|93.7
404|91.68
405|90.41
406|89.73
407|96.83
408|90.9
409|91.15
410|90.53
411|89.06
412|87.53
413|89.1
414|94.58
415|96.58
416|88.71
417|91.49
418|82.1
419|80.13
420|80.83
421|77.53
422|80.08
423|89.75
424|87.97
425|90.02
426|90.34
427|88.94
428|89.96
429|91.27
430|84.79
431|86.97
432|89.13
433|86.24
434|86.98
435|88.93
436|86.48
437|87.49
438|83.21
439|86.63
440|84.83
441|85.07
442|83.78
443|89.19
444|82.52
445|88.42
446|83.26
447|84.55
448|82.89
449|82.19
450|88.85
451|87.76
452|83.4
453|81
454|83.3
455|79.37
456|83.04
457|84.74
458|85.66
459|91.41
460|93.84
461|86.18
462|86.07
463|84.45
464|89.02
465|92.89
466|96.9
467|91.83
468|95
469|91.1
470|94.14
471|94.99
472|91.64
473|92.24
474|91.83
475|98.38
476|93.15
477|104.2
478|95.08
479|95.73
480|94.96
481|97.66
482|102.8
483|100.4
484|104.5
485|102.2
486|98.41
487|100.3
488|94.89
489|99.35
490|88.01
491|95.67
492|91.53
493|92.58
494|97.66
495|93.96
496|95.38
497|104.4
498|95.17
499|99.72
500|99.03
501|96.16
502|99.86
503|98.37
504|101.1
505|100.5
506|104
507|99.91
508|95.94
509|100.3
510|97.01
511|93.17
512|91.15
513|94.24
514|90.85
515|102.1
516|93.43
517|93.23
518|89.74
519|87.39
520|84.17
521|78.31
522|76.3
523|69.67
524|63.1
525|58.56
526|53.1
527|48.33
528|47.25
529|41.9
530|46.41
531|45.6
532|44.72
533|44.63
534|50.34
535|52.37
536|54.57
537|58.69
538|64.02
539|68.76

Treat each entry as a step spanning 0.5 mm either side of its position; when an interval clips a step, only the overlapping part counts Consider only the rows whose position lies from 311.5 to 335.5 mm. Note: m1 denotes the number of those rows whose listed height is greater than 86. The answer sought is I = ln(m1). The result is 1.6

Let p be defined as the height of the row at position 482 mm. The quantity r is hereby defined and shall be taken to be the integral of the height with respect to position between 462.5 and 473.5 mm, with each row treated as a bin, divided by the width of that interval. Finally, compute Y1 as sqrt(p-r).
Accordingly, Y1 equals 3.3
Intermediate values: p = 102.8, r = 92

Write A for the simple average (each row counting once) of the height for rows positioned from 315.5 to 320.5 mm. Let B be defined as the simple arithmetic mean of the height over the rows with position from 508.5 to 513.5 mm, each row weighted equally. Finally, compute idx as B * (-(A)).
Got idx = -8035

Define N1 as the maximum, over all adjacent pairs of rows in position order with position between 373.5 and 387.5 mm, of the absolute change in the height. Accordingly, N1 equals 7.0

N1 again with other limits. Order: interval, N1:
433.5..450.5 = 6.7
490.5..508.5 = 9.2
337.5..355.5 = 7.9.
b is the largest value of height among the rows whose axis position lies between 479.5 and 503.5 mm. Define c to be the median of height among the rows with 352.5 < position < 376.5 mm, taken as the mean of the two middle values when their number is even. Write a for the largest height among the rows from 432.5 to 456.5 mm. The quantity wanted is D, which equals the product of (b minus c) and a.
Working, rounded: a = 89.19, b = 104.5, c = 94.5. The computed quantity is 890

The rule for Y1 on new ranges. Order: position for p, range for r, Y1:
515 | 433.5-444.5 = 4.0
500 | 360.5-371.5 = 2.8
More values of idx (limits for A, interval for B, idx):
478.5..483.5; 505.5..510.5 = -9775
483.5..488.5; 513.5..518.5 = -9393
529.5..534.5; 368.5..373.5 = -4359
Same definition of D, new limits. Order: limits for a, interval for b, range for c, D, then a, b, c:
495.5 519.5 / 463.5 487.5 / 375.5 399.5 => 1043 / 104.4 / 104.5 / 94.5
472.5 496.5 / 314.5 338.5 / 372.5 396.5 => -401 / 104.5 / 88.51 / 92.3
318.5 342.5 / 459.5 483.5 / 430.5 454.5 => 1641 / 88.51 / 104.2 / 85.7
